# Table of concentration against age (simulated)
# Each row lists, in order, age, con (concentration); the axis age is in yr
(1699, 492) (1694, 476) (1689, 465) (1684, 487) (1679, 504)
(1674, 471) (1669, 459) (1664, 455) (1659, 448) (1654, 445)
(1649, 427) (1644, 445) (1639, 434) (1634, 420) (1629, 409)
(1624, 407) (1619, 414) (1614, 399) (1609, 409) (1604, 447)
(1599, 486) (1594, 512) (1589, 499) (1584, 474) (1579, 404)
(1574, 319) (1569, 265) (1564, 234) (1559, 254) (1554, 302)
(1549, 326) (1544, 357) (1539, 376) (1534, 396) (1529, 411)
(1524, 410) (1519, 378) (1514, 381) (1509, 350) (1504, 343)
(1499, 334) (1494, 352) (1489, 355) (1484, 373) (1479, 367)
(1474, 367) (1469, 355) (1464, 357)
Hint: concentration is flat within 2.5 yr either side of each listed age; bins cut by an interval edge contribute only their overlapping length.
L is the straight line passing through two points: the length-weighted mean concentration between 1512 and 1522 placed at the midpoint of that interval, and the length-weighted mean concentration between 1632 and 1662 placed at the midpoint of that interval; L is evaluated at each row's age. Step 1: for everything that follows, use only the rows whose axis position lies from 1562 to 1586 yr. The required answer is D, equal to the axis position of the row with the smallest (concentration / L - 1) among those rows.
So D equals 1564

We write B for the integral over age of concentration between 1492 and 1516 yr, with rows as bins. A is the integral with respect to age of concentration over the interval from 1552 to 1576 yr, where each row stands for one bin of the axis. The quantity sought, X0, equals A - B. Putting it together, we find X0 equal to -1874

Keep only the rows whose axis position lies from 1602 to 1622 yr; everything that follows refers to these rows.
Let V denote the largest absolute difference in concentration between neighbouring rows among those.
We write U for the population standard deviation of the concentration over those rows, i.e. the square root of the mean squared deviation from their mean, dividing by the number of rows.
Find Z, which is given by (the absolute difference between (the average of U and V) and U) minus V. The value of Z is -28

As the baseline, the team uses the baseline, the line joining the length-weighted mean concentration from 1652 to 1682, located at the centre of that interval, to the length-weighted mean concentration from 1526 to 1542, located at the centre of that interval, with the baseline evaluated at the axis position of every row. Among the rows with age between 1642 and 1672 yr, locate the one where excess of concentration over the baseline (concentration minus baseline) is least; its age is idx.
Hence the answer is 1649 yr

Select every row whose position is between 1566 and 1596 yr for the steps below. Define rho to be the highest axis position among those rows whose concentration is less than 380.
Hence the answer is 1574 yr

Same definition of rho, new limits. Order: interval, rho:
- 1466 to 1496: 1494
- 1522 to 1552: 1549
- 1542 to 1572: 1569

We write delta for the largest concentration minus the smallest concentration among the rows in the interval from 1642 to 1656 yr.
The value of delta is 18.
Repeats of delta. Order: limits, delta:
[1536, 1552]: 50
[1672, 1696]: 39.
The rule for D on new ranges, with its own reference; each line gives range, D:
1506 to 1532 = 1509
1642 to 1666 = 1649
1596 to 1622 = 1614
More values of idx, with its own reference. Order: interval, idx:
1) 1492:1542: 1499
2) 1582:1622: 1614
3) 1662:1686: 1664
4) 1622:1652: 1629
